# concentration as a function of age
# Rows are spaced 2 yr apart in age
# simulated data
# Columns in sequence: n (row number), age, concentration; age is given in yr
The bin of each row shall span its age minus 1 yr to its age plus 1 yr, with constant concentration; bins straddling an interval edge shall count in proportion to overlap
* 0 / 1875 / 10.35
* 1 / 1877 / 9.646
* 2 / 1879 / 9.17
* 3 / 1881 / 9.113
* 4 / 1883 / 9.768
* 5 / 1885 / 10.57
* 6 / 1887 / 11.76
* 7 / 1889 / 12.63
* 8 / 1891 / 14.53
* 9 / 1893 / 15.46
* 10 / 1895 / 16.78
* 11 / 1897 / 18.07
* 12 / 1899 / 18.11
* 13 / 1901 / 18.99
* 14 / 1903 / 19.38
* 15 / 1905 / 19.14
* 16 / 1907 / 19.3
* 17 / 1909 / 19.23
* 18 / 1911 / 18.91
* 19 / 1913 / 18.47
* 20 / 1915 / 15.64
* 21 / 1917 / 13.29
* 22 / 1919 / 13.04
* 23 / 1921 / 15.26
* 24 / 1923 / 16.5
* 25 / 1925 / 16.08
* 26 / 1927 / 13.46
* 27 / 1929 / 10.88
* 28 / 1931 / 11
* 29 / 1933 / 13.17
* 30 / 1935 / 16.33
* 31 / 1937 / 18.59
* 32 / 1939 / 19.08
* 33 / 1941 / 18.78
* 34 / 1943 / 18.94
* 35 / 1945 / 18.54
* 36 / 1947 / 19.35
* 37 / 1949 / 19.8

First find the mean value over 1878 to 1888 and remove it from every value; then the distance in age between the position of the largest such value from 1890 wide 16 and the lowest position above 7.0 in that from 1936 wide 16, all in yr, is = 40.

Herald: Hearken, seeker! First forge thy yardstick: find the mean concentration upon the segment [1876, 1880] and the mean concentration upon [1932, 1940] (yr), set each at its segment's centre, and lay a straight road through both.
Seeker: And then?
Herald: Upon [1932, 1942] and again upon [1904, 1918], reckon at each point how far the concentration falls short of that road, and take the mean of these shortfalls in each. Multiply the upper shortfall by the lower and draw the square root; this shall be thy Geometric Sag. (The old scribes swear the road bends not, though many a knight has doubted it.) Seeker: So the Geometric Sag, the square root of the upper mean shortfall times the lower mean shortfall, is 1.1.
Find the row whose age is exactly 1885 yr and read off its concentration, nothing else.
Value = 10.57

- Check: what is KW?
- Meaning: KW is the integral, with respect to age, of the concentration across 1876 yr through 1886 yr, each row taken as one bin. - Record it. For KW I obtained 97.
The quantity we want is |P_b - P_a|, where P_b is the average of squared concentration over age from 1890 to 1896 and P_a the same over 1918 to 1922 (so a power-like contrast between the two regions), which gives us 42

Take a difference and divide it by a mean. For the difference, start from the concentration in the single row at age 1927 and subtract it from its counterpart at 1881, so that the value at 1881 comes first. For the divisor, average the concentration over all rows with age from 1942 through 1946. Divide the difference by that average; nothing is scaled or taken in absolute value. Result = -0.23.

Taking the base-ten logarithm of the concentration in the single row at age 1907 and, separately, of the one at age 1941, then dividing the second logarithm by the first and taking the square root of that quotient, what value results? 1.00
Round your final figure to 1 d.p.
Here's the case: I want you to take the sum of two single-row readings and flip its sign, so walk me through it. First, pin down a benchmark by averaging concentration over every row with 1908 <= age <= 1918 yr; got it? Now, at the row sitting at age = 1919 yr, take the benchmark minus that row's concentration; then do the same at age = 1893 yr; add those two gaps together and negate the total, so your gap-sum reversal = -5.7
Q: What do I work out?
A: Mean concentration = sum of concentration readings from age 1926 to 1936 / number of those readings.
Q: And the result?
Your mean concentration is 13.0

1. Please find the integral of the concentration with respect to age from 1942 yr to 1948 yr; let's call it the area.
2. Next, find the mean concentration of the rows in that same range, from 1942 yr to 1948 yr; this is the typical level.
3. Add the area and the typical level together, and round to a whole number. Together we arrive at 133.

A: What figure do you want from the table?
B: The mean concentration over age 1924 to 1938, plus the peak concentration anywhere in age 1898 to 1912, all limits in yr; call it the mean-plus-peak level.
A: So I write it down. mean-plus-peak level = 33.6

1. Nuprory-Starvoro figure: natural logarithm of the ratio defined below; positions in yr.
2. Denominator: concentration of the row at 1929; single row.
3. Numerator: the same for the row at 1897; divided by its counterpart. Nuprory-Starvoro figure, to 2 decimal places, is 0.51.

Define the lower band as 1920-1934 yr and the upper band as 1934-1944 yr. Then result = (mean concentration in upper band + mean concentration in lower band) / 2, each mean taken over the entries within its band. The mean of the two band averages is 16.1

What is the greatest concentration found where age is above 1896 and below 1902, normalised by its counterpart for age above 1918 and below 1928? 1.15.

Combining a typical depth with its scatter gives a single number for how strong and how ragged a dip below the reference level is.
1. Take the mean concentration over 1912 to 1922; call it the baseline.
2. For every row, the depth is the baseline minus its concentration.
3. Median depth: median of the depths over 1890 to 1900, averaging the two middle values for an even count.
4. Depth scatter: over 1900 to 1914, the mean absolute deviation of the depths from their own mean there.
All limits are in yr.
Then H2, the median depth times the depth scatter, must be 0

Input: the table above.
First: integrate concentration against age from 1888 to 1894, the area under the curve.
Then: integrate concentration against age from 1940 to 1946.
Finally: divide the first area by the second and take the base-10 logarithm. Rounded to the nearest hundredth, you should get -0.12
